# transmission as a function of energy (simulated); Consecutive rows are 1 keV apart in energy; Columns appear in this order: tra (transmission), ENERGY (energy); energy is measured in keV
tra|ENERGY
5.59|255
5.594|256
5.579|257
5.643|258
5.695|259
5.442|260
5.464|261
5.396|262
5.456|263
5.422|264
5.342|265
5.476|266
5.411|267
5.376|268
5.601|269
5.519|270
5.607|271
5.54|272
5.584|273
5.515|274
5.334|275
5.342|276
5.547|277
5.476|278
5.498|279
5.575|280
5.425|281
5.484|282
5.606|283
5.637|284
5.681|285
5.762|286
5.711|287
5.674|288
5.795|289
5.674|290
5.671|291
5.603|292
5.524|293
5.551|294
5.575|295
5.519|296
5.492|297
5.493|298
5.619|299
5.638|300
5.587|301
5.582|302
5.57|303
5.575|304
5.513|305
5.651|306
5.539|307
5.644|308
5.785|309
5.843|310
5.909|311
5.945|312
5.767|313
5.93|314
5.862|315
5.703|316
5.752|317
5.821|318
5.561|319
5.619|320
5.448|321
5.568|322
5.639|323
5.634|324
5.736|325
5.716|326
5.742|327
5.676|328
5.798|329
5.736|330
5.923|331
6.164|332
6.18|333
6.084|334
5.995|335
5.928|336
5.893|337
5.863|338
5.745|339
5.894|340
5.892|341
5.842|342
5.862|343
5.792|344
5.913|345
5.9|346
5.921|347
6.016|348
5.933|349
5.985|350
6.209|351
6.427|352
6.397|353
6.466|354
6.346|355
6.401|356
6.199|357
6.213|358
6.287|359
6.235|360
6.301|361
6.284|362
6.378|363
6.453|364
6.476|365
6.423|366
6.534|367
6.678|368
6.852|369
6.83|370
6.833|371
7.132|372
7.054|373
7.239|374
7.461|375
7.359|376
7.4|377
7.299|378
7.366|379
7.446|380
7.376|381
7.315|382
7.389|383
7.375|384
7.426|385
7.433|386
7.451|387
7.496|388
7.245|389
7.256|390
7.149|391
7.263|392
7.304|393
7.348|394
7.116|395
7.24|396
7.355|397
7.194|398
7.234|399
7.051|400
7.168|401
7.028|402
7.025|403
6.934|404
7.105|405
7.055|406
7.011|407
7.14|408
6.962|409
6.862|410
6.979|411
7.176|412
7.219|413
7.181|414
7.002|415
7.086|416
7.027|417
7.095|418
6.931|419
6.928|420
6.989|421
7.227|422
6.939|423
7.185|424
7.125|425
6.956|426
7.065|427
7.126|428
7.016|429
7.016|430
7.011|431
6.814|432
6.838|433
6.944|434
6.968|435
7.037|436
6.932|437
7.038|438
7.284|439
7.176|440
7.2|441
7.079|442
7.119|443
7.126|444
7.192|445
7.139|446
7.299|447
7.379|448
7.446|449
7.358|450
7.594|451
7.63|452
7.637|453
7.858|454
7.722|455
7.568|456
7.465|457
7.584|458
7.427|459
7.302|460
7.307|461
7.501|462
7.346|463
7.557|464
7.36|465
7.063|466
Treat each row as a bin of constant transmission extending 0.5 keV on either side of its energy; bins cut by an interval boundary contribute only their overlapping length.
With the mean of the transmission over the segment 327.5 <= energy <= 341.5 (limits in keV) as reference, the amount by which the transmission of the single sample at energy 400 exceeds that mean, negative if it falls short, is 1.1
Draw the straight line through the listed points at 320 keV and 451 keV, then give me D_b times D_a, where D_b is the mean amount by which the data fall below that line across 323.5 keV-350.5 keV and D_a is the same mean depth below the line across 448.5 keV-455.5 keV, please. 0.000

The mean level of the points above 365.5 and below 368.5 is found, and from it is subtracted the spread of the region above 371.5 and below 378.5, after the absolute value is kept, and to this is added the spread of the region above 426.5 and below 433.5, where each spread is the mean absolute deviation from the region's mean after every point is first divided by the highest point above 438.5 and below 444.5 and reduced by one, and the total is 6.5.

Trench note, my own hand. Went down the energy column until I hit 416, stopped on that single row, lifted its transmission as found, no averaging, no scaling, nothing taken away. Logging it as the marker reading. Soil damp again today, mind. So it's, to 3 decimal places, 7.086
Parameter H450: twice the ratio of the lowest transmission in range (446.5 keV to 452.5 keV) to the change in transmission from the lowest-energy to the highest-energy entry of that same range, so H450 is 44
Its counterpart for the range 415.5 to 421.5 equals -143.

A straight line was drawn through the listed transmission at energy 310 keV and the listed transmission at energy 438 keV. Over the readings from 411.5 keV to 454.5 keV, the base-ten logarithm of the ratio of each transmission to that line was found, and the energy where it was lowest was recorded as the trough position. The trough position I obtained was 432 keV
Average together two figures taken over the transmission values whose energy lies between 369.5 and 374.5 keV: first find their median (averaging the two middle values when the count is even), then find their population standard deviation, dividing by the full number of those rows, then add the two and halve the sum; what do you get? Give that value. 3.6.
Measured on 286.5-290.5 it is 2.9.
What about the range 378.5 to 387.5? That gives 3.7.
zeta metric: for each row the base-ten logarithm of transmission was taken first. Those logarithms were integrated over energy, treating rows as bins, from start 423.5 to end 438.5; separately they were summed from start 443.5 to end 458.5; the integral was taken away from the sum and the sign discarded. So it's 0.41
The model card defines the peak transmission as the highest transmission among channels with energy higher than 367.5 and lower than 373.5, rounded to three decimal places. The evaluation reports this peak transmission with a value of 7.132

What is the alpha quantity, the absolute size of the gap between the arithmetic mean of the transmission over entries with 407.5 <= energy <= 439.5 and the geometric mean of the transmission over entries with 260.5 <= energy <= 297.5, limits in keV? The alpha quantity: 1.5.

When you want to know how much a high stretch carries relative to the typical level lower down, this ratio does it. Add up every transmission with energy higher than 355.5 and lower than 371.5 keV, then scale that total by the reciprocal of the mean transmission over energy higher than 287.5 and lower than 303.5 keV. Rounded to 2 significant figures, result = 18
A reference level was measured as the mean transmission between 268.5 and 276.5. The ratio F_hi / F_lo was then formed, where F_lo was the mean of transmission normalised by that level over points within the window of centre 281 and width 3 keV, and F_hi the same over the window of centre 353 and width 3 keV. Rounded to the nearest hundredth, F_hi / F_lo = 1.17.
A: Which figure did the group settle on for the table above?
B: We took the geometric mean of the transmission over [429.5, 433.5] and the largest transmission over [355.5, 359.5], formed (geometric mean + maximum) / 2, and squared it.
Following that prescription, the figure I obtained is 44.4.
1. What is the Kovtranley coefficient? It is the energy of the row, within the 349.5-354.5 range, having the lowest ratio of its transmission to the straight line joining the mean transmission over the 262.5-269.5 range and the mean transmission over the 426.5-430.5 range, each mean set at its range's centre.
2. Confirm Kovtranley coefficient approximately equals 350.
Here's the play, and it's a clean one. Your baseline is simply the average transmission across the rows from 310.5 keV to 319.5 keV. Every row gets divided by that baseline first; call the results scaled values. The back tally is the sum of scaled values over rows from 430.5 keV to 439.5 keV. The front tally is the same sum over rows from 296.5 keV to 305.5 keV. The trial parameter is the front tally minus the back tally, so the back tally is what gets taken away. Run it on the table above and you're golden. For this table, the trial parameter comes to -2.2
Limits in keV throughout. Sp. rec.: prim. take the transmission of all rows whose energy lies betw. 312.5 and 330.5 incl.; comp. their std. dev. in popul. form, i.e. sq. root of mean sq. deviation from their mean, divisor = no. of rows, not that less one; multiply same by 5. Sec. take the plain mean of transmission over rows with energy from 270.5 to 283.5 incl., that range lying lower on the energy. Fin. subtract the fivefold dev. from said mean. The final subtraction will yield 4.9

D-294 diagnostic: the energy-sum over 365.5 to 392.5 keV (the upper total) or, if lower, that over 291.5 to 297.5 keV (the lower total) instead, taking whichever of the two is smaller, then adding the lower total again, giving 67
